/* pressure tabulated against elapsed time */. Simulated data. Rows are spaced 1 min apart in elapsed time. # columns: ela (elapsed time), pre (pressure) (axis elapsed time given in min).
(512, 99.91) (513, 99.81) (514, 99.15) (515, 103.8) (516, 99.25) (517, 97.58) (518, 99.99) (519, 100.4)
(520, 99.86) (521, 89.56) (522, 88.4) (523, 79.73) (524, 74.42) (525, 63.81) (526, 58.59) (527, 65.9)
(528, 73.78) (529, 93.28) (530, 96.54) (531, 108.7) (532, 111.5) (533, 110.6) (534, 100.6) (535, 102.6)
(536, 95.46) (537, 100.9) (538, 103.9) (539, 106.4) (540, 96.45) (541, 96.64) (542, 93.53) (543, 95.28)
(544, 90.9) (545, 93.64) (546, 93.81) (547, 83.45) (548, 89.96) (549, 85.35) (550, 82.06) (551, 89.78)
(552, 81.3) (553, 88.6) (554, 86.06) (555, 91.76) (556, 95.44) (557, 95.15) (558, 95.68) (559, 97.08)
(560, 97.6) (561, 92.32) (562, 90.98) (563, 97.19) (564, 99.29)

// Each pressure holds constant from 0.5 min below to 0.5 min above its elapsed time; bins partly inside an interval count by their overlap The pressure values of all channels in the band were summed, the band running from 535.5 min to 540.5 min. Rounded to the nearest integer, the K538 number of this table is 503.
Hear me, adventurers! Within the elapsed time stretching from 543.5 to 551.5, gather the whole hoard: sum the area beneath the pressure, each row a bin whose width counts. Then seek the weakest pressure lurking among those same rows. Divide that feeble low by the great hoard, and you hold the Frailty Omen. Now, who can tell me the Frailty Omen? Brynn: 0.116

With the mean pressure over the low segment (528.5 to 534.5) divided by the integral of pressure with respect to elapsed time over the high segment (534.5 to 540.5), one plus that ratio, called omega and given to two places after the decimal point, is 1.17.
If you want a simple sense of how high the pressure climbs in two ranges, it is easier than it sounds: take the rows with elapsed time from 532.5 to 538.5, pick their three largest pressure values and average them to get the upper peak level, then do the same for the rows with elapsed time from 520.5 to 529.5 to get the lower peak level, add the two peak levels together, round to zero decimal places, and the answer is 196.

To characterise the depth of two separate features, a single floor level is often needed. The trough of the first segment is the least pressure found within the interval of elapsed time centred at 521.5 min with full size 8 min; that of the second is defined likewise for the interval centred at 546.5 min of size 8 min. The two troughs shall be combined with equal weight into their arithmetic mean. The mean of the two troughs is 73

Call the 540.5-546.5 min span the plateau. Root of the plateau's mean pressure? 9.7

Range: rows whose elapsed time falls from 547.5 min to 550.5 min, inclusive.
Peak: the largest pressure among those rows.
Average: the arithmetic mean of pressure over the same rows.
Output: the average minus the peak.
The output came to -4.2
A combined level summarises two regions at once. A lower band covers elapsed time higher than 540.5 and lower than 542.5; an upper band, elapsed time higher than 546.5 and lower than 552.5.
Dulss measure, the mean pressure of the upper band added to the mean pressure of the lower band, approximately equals 180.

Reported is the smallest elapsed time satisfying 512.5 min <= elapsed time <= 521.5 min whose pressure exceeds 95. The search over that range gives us 513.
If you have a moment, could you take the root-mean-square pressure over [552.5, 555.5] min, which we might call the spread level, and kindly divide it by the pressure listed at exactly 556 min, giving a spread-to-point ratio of 0.93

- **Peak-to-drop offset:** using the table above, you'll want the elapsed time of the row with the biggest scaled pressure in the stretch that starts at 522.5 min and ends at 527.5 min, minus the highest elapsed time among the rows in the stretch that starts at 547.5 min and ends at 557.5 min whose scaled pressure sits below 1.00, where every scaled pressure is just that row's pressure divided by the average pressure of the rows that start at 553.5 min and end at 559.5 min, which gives -32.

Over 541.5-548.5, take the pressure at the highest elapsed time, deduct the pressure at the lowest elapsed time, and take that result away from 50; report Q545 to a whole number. 54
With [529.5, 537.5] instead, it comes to 46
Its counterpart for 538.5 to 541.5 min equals 60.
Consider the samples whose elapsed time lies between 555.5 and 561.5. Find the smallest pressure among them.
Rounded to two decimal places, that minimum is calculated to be 92.32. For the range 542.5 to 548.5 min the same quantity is 83.45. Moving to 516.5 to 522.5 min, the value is 88.40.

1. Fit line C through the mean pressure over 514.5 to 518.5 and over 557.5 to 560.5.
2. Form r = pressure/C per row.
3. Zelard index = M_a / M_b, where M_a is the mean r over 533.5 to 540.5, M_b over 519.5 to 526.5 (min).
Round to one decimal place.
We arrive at 1.3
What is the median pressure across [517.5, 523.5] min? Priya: 94.7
